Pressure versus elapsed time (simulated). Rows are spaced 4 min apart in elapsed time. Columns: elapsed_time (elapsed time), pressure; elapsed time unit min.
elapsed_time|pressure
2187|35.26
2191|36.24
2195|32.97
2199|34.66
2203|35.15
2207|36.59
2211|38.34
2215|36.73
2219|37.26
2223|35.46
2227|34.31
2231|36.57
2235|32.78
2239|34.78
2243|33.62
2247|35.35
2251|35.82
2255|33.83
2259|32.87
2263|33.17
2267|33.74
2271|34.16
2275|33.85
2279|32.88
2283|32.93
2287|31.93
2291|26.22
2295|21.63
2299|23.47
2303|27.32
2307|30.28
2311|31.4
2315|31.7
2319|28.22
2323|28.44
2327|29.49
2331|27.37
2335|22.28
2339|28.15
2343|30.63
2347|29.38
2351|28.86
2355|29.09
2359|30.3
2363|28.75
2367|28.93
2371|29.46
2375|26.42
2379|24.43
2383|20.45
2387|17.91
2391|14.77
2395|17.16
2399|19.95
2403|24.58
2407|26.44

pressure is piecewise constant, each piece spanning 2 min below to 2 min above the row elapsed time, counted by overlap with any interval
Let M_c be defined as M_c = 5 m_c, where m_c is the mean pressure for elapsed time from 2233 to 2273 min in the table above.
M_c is 170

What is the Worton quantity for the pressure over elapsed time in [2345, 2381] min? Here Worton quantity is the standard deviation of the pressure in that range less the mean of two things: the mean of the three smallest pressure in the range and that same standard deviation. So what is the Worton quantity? -12.4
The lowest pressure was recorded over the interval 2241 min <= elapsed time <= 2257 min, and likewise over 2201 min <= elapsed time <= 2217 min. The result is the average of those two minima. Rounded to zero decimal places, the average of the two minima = 34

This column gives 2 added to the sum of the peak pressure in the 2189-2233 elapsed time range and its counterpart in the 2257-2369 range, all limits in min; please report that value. 74.5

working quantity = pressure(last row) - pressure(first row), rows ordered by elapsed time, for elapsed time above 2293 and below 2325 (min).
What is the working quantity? 7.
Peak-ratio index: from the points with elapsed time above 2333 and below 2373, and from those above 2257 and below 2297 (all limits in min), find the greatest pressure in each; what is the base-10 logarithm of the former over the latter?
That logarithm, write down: -0.047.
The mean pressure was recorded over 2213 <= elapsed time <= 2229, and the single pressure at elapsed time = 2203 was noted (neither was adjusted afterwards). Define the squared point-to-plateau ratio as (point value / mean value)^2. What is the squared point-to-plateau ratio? 0.96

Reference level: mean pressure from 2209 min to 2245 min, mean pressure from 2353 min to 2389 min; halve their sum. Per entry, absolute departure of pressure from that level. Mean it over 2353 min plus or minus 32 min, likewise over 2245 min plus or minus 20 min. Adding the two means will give 6.7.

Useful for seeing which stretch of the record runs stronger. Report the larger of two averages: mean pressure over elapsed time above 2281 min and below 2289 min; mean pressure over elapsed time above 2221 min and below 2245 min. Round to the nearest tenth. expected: 34.6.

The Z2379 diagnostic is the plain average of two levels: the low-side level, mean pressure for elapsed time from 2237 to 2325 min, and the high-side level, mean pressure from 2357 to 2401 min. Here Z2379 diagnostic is 27.4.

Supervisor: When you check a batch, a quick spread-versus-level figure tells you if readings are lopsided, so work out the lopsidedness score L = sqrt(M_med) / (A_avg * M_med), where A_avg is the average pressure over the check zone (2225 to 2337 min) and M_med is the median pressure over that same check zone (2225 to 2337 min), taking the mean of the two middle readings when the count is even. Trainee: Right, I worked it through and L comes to 0.0056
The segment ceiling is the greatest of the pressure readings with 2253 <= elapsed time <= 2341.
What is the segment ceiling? 34.16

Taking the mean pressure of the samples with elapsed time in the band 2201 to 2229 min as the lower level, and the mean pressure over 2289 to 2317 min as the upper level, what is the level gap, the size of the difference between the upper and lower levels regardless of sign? 8.8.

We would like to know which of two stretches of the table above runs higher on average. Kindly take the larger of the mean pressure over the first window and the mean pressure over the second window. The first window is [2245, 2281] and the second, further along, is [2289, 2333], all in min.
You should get 34.0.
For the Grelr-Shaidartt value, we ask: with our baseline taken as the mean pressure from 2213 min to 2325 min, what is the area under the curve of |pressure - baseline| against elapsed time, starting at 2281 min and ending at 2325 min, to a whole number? 167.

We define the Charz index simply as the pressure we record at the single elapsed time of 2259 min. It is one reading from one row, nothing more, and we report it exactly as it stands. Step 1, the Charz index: 32.87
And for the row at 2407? 26.44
